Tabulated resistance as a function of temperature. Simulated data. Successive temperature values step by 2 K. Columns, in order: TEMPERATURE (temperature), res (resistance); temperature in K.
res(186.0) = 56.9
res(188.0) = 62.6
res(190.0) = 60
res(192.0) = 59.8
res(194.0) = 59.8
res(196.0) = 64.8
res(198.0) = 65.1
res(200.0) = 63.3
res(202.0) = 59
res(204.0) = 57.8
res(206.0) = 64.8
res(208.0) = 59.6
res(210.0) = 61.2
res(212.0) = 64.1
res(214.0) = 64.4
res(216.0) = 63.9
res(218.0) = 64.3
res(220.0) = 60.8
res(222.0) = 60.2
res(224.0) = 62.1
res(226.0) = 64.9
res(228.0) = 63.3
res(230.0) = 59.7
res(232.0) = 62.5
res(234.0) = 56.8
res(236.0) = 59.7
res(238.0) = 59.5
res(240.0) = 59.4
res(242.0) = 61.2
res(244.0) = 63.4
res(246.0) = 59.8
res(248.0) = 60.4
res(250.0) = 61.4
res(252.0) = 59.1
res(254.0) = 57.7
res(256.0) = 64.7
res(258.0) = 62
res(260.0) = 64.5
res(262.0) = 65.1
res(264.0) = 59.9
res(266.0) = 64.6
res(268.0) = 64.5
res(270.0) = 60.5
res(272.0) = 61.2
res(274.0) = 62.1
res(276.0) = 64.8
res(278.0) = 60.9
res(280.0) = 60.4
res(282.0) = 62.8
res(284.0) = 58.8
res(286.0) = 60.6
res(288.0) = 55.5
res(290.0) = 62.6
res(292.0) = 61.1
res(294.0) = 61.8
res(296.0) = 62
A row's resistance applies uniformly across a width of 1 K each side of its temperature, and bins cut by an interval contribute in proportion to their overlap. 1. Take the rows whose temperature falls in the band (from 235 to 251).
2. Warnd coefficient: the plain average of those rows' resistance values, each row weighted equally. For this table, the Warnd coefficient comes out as 60.6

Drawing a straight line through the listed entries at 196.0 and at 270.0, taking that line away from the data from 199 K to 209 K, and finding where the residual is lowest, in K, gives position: 204.0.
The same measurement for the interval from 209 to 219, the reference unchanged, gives 210.0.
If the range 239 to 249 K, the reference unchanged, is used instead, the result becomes 240.0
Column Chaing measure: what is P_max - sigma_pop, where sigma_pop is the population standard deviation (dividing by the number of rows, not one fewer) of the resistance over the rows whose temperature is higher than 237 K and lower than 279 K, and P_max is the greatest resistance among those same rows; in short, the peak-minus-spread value 62.9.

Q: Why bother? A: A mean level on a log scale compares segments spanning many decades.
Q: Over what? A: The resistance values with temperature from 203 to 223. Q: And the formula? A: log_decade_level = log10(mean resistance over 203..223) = 1.79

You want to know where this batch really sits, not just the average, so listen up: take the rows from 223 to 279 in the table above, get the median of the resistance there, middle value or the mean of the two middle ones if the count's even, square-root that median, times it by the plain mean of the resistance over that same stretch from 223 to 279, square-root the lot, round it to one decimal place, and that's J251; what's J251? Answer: 22.0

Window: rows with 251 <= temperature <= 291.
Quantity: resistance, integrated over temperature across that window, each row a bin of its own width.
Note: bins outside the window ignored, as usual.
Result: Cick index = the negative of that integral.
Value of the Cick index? -2465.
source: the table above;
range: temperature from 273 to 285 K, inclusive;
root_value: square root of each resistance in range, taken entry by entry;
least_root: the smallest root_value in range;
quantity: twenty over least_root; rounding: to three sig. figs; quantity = 2.61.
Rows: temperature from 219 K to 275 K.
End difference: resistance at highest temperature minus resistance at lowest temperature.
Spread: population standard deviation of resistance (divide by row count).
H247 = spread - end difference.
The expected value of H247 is 0.9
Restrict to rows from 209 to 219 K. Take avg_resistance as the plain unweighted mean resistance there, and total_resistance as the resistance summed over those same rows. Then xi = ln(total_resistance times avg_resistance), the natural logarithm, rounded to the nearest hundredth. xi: 9.91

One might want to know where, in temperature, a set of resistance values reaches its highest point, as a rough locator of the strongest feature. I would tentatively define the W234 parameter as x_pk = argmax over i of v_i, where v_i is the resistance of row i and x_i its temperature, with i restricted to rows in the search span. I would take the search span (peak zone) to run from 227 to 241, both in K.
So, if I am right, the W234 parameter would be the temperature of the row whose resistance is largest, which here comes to 228.0 K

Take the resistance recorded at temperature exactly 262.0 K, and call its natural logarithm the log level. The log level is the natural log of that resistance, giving 4.18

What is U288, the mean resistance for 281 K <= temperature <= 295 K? 60.5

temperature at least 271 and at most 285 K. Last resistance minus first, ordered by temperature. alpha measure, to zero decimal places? -2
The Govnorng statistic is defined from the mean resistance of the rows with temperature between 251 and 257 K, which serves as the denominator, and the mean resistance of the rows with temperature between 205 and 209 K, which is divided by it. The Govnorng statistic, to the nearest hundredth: 1.03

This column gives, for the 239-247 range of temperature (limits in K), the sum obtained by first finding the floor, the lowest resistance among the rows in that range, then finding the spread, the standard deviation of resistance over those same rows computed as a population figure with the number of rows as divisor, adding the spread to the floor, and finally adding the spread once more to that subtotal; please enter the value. 62.5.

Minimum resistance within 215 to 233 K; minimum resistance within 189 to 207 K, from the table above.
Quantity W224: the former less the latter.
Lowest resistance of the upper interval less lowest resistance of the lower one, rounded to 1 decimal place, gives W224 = 1.9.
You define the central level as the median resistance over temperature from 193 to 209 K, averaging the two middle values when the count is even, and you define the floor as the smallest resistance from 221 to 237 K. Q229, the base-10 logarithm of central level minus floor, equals 0.68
